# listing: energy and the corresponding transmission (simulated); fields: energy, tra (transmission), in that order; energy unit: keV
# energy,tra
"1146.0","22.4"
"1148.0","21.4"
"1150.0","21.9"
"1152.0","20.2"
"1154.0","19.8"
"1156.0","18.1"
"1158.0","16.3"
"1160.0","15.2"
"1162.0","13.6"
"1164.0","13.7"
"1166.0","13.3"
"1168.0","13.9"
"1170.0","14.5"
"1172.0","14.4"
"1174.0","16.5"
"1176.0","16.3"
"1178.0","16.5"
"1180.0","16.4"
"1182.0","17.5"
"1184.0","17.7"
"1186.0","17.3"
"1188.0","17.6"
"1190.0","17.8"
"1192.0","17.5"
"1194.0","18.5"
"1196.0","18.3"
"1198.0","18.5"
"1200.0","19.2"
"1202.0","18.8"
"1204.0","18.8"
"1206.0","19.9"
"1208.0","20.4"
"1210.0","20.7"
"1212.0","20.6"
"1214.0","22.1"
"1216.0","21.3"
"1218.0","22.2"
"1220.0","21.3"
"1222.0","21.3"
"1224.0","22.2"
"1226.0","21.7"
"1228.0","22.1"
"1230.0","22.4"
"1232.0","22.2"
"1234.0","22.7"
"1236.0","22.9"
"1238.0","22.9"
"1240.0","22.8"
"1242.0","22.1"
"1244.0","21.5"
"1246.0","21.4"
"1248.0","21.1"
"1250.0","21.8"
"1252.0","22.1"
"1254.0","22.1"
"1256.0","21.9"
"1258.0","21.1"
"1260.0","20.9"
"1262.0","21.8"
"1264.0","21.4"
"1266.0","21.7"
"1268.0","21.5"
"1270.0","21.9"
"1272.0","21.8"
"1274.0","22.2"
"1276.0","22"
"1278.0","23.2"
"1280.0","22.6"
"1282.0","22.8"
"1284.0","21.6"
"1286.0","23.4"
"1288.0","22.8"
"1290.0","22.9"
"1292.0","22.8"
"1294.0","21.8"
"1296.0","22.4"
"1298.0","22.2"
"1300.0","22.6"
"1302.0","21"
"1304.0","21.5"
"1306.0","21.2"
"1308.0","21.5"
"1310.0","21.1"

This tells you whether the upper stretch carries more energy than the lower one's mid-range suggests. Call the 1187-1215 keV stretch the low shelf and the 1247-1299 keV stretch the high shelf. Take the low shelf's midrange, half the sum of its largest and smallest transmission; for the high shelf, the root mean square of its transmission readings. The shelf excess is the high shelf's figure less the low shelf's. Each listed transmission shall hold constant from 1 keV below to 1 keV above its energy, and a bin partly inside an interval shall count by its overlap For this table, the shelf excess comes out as 2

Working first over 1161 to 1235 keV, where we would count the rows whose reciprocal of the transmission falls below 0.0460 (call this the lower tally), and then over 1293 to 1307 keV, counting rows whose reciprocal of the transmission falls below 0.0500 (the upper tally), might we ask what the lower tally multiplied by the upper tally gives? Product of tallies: 49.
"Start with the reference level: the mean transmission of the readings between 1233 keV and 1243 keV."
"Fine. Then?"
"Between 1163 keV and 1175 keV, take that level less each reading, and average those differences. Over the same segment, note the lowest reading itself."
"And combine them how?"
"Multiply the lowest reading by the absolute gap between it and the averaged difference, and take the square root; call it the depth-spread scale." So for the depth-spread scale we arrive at 8.2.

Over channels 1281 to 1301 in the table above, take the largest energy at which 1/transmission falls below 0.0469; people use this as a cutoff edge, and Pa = 1300.0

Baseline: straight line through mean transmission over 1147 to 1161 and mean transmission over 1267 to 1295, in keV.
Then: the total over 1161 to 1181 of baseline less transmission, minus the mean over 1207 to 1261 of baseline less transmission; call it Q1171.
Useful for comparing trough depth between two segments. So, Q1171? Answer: 46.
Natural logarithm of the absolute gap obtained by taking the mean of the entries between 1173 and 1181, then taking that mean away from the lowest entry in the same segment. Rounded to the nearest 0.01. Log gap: -2.08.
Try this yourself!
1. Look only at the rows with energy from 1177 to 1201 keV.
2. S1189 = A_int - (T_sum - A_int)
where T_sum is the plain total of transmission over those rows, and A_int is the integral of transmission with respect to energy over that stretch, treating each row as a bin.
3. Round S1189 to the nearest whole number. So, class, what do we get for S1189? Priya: 638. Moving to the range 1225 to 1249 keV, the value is 797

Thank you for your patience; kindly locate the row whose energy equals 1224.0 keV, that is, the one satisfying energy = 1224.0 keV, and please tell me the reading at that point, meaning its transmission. 22.2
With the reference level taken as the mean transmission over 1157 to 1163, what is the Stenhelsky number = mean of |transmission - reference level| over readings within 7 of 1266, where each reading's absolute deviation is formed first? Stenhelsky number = 6.5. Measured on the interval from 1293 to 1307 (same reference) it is 6.8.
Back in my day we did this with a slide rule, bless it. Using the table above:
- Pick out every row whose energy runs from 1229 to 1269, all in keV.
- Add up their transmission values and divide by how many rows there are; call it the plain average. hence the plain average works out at 21.9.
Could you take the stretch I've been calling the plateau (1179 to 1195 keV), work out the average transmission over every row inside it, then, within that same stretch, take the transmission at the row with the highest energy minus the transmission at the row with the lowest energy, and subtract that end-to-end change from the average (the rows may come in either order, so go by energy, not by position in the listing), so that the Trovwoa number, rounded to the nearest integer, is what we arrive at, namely 15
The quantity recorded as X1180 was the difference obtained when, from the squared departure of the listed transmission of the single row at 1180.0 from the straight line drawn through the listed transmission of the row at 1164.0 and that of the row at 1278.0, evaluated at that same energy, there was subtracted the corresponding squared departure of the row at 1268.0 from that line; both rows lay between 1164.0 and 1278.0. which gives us 1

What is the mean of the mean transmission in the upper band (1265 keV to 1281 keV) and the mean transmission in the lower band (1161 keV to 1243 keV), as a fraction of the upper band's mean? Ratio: 0.93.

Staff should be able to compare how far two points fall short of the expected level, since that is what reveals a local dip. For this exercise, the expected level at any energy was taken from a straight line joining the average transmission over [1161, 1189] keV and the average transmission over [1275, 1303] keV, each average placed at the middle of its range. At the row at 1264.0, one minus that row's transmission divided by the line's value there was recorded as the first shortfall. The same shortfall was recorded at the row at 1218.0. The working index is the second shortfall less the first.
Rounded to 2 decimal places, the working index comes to -0.20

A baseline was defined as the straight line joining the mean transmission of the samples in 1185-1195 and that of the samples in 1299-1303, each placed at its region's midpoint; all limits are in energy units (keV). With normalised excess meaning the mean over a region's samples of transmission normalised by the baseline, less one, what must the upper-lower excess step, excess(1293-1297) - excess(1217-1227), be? -0.13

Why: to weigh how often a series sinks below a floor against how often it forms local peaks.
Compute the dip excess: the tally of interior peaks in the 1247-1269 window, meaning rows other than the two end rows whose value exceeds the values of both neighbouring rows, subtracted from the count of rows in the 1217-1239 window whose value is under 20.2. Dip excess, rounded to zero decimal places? -2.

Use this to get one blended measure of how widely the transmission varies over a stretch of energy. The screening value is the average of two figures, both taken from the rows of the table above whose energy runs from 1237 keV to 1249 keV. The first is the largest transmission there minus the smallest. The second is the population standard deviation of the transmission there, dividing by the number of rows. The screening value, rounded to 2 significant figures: 1.2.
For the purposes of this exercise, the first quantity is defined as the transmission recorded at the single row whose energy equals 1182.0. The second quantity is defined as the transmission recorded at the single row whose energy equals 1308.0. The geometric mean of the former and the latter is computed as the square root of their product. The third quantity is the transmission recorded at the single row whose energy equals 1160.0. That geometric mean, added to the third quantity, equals 34.6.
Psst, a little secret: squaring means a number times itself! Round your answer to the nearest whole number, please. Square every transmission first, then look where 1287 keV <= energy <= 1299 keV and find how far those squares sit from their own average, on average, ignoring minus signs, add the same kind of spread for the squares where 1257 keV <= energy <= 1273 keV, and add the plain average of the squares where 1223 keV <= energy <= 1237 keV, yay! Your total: 526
